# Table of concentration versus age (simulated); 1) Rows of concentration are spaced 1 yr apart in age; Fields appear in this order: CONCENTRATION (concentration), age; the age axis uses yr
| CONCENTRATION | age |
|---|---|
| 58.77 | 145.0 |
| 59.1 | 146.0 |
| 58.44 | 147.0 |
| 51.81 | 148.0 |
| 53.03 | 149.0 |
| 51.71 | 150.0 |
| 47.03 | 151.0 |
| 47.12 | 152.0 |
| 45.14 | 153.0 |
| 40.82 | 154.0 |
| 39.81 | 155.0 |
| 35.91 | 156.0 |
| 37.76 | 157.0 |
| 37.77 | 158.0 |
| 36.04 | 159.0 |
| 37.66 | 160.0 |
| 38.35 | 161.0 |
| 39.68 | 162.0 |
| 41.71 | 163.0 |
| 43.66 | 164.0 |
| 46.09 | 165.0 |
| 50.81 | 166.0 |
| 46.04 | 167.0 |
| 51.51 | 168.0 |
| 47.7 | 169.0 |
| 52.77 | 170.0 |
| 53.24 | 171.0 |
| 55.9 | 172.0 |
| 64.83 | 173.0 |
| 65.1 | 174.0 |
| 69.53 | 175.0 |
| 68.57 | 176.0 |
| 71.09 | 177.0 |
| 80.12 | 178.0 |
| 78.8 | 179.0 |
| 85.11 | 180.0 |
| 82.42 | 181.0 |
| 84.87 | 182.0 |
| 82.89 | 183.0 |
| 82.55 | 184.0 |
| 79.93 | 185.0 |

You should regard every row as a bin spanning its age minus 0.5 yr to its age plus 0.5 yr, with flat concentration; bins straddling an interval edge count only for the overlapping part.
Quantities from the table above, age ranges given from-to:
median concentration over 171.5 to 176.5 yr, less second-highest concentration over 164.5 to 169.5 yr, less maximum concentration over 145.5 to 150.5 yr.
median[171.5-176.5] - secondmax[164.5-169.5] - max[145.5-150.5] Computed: -45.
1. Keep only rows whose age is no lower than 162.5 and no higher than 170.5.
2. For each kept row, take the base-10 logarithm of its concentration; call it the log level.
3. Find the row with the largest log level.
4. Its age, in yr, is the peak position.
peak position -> 170.0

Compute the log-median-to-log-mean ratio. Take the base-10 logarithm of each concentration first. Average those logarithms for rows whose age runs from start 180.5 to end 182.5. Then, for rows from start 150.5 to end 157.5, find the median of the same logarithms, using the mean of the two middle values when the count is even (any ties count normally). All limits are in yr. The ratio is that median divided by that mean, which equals 0.84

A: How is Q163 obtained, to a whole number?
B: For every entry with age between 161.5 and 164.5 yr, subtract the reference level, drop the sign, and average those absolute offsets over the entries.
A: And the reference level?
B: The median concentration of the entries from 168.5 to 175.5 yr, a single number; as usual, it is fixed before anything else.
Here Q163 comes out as 14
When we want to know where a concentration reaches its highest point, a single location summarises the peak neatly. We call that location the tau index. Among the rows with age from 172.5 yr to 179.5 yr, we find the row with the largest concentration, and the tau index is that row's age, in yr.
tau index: 178.0 yr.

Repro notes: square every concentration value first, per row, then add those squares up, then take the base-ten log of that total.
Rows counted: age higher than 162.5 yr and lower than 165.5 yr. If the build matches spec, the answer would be 3.8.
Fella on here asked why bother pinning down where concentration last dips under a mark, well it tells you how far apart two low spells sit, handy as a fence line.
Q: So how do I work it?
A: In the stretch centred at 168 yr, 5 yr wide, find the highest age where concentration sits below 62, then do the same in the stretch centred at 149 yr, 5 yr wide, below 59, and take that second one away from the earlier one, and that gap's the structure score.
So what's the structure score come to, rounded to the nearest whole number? 19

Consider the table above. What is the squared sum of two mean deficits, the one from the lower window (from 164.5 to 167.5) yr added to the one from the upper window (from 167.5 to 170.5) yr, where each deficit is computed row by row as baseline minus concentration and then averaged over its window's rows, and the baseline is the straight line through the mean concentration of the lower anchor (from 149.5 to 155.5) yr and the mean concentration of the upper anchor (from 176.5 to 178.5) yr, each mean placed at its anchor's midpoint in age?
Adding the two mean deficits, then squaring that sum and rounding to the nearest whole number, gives 820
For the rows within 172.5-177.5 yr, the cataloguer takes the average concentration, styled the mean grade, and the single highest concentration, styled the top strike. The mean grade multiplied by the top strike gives 4822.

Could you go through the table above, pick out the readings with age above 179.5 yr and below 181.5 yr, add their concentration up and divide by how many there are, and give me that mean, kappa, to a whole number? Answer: 84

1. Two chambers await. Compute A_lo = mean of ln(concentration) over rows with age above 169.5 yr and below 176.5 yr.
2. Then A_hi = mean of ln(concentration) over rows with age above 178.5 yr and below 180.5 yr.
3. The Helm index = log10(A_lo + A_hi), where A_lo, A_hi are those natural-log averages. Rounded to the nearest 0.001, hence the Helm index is 0.930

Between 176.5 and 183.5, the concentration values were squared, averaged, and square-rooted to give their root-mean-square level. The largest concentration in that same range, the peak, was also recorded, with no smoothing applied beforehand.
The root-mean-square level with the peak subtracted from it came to -4.2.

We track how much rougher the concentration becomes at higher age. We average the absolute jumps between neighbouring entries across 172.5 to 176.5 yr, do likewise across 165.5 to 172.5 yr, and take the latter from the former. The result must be -1.8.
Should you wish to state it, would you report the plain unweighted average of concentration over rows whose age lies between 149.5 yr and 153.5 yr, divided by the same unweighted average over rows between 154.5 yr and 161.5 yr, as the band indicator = 1.3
